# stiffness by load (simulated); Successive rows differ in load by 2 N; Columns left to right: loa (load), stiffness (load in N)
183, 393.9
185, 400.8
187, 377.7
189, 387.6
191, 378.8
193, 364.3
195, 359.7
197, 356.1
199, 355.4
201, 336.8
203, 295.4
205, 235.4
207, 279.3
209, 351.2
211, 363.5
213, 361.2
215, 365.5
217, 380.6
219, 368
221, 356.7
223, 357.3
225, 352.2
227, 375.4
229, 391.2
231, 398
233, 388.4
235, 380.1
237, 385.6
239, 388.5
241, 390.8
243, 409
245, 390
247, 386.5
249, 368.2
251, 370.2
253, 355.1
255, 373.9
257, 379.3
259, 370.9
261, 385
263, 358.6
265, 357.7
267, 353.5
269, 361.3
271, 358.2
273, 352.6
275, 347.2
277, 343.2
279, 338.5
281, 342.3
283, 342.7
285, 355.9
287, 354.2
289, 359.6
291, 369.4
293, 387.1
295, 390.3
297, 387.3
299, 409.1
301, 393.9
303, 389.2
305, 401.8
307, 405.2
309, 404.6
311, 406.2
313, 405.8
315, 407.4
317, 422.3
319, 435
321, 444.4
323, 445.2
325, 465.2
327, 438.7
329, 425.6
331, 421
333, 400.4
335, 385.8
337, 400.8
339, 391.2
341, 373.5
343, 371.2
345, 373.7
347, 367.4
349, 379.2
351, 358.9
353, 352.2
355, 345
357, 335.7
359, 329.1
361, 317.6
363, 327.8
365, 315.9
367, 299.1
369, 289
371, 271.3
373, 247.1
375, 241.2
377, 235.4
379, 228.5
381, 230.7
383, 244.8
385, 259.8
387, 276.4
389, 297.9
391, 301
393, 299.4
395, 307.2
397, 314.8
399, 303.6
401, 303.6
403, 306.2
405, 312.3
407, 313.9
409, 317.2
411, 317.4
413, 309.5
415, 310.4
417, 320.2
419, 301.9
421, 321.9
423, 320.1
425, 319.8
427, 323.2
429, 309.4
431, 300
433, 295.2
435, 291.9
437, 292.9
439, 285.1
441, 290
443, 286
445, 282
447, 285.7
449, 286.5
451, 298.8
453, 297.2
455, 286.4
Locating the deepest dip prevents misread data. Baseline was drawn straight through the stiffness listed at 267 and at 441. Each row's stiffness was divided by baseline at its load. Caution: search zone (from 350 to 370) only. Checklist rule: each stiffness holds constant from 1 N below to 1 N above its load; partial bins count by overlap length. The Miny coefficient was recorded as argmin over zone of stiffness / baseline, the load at 369 N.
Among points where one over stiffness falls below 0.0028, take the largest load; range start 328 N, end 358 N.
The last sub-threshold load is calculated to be 351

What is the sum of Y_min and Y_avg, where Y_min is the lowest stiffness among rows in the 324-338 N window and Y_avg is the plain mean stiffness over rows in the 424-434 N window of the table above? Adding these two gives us 695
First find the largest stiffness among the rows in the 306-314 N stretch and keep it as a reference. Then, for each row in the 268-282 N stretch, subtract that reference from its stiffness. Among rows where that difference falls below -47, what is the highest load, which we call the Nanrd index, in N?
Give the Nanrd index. 281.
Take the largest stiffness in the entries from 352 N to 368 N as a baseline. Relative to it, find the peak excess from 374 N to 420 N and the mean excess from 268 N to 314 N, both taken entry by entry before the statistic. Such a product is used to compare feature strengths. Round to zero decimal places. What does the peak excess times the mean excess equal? -703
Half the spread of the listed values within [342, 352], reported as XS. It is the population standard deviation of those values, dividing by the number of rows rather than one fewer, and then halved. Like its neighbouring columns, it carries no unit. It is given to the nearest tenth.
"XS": 3.4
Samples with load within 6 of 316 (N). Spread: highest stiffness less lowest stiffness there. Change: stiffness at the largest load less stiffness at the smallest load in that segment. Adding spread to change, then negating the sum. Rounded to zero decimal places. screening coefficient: -77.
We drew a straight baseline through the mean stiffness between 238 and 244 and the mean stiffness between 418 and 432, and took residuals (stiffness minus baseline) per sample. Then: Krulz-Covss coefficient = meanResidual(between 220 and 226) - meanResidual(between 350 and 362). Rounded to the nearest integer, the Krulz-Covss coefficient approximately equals -44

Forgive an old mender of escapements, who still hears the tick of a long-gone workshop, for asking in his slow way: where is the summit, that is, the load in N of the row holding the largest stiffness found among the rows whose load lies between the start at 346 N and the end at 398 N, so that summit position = 349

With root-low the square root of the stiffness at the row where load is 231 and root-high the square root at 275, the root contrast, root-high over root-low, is 0.934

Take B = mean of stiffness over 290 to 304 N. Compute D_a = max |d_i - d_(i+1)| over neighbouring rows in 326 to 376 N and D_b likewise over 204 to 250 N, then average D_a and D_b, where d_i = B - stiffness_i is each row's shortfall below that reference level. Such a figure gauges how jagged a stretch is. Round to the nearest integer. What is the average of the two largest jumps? 48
